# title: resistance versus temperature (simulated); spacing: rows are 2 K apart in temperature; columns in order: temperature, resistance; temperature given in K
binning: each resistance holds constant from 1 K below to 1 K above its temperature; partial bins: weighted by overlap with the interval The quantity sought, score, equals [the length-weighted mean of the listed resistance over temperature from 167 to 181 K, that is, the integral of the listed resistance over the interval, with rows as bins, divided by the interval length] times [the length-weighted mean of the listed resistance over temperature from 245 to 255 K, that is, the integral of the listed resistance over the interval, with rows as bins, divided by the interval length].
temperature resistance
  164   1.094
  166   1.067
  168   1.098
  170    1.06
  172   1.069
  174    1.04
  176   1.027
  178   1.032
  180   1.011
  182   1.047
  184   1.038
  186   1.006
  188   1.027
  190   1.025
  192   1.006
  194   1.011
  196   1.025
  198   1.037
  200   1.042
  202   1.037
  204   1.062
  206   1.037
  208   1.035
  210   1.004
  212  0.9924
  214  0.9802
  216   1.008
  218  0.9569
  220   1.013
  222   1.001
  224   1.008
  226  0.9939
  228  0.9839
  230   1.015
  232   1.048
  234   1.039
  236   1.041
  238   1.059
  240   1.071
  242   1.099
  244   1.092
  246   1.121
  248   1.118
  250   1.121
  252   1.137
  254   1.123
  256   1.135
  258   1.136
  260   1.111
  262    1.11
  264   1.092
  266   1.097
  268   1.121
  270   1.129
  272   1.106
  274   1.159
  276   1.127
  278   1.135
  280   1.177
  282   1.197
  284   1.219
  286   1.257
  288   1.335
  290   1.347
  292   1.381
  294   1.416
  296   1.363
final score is 1.18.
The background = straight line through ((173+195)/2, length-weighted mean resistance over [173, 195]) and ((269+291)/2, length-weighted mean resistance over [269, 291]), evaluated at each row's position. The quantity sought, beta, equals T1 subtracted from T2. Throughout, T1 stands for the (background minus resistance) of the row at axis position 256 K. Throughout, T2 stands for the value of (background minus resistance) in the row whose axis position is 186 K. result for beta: 0.00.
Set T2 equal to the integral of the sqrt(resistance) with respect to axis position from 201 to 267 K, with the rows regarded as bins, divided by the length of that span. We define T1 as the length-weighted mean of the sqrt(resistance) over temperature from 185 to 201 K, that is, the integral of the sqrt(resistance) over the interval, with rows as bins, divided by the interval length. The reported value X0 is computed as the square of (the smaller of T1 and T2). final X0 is 1.02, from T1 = 1.01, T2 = 1.03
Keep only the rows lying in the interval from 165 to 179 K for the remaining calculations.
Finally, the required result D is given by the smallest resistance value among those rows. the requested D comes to 1.027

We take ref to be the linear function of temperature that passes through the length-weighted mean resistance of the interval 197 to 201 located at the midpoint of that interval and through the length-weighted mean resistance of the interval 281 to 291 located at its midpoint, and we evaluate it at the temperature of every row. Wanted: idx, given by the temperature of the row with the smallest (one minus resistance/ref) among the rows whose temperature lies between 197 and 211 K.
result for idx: 204 K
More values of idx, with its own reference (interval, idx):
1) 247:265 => 252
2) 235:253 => 252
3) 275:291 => 290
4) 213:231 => 216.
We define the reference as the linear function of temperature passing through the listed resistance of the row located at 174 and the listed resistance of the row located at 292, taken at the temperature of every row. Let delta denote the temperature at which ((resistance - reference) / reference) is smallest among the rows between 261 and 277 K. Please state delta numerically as 272 K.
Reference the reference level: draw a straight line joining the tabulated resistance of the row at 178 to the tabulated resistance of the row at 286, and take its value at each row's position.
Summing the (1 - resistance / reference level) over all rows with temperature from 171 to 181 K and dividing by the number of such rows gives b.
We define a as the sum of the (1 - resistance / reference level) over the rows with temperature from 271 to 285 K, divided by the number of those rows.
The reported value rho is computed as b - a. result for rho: -0.07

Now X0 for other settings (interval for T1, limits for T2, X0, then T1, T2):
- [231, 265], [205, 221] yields 1.00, 1.05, 1.00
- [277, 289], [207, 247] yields 1.03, 1.10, 1.01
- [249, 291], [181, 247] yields 1.03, 1.08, 1.01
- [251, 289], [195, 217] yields 1.02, 1.07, 1.01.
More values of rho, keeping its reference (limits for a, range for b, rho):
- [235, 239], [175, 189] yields -0.08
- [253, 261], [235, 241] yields 0.03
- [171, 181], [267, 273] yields 0.09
